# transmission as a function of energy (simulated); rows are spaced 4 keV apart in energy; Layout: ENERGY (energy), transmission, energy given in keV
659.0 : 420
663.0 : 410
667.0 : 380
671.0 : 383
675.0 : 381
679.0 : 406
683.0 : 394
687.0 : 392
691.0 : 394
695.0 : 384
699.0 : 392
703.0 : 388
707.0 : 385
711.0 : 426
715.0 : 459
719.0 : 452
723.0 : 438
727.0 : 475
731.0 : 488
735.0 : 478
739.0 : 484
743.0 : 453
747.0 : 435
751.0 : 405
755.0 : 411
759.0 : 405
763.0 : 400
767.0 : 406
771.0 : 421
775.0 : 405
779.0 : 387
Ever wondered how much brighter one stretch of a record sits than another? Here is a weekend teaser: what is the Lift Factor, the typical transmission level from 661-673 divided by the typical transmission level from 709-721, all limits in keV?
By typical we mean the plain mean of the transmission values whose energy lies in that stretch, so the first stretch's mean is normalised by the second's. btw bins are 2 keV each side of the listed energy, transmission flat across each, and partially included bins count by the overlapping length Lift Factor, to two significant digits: 0.88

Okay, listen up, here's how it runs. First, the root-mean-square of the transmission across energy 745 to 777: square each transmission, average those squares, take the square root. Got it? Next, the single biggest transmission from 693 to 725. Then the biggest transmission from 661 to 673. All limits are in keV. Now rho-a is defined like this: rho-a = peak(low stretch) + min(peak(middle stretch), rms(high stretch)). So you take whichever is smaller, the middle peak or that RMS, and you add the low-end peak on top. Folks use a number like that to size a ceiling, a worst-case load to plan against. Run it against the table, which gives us 821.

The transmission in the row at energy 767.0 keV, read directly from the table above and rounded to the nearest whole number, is 406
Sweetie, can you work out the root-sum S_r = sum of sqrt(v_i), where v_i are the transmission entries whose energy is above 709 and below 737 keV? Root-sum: 150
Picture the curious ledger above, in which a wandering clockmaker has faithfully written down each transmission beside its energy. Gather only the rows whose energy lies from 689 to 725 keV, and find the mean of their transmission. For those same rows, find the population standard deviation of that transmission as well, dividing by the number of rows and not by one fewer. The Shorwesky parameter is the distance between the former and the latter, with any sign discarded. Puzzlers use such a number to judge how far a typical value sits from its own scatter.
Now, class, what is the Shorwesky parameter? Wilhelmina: 384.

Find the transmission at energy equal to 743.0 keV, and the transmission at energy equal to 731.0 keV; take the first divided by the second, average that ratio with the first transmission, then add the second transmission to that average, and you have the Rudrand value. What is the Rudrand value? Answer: 715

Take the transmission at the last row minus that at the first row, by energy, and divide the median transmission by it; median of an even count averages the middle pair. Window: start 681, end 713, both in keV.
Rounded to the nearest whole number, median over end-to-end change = 12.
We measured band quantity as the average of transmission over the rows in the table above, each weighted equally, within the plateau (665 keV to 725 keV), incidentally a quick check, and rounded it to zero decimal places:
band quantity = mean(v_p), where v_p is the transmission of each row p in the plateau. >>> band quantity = 404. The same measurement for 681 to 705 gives 391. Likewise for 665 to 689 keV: 389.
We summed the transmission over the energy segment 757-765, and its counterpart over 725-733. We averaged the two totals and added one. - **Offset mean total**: 885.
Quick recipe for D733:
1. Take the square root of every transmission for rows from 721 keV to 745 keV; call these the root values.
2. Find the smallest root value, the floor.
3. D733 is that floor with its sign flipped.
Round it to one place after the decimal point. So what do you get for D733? -20.9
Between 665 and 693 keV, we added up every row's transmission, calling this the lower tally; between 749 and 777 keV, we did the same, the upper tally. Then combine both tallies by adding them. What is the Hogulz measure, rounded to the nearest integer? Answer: 5583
